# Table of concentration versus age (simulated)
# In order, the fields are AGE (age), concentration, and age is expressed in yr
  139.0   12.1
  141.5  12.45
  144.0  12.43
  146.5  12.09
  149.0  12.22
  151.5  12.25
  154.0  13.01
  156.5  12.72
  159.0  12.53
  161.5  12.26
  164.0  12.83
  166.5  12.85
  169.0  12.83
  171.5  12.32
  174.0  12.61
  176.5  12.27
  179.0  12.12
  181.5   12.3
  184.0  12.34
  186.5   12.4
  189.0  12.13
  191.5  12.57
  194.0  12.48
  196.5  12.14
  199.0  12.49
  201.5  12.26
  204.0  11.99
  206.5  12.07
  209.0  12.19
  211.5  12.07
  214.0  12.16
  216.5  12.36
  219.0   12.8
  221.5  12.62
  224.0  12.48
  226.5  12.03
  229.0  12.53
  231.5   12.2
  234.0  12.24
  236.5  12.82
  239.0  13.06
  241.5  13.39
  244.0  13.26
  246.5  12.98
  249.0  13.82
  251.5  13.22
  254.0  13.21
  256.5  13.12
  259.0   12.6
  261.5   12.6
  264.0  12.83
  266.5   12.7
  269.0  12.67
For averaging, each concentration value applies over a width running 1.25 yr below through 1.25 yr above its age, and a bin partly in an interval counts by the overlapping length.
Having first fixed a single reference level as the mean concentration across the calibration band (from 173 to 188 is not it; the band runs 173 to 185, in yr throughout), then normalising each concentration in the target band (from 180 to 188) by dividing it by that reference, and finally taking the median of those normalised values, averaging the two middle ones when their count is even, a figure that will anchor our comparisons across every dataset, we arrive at 1.001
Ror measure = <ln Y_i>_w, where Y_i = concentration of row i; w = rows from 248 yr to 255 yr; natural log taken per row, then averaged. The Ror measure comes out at 2.60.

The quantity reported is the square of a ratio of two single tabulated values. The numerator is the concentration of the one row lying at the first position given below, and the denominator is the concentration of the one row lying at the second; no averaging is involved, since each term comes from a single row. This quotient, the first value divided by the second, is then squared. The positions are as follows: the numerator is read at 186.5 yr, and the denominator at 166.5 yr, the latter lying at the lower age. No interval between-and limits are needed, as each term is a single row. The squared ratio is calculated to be 0.93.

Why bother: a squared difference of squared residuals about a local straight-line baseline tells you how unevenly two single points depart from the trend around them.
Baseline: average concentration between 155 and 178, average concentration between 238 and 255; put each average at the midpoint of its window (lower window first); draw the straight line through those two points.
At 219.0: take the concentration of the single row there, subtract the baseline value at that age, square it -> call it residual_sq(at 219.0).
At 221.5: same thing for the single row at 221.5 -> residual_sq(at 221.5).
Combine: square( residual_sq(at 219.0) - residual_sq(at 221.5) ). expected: 0.02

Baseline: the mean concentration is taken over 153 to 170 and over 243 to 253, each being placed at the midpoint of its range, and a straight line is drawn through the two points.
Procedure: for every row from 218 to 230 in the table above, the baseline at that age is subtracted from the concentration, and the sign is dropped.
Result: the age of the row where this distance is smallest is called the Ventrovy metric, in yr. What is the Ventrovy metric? 219.0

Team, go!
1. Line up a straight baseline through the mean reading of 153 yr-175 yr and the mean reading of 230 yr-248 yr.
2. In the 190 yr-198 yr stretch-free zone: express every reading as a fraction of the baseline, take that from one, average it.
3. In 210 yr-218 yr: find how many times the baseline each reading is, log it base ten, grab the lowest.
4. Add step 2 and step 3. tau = 0.002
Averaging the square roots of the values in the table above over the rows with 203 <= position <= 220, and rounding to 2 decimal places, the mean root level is 3.50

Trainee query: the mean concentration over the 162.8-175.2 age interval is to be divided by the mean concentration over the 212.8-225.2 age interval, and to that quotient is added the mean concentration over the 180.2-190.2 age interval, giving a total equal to 13.3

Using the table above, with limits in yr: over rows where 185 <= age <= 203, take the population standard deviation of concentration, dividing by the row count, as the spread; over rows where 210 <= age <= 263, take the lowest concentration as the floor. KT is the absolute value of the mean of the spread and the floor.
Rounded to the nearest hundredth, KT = 6.10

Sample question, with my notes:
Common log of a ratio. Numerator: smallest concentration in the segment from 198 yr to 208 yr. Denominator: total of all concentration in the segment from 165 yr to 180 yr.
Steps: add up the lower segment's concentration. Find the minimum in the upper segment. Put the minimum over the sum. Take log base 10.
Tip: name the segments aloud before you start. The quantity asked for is -0.80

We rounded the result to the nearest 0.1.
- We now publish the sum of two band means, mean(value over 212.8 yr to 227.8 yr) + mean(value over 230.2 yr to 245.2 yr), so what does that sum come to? 25.2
